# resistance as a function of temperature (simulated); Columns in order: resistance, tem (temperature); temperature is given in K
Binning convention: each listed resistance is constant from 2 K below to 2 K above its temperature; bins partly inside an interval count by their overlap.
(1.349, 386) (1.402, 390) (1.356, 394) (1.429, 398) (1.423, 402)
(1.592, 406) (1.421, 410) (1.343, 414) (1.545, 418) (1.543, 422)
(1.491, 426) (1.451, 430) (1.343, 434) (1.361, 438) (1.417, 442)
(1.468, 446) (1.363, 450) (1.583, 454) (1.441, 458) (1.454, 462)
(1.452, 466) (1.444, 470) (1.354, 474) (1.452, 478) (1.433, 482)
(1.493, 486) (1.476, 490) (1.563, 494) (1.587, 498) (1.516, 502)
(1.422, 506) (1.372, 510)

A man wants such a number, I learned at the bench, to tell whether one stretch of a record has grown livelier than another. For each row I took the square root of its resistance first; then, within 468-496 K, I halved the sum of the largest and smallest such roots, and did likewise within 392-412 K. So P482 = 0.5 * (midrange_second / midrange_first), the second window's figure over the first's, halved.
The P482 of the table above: 0.503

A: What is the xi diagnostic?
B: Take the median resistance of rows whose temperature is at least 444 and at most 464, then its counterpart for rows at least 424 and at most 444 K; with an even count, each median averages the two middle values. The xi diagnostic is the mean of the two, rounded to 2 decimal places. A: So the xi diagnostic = 1.44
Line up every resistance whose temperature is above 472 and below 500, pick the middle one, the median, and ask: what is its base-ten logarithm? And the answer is 0.169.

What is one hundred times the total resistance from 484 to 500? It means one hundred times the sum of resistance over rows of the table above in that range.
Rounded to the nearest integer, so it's 612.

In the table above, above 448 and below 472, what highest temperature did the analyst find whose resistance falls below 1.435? 450 K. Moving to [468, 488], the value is 482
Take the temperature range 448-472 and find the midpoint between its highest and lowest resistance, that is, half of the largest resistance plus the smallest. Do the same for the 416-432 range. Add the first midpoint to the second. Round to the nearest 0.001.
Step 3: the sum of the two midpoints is 2.971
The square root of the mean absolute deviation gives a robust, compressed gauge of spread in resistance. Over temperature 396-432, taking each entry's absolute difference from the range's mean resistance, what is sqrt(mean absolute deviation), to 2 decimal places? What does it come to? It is 0.25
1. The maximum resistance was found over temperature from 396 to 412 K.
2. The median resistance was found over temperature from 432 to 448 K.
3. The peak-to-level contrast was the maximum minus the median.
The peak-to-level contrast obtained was 0.20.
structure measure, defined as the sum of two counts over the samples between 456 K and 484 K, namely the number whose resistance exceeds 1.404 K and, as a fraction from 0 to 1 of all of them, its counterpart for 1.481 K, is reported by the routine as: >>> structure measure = 6.0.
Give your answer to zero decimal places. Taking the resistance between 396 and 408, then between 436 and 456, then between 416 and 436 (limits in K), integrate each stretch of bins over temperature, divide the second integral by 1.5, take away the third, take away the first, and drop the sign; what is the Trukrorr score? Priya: 28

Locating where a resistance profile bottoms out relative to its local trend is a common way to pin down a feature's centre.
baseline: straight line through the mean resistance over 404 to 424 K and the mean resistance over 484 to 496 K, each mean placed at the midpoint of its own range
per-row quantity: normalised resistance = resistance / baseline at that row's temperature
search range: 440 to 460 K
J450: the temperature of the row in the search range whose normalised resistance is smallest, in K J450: 450 K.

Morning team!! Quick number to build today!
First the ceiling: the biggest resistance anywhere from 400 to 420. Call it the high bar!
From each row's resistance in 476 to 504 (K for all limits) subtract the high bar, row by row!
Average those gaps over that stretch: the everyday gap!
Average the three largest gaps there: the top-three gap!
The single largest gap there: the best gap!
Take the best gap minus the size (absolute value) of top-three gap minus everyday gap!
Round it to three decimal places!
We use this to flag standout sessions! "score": -0.057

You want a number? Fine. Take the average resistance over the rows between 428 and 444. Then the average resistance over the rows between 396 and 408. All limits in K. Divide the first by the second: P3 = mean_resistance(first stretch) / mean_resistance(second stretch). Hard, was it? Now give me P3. 0.94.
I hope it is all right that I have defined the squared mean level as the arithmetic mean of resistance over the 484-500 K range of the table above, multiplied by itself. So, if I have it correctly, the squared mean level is 2.34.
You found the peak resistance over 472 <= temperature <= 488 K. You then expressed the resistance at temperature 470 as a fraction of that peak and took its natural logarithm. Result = -0.033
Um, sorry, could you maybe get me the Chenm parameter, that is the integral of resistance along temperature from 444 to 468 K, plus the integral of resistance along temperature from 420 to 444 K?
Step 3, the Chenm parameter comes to 69.5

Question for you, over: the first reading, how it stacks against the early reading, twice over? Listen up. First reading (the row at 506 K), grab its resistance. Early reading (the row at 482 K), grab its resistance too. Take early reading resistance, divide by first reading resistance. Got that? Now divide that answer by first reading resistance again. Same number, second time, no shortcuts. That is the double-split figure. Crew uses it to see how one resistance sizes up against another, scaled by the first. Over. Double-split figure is 0.71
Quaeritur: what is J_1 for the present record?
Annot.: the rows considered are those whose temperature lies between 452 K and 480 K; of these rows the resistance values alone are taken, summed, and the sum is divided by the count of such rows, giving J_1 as 1.45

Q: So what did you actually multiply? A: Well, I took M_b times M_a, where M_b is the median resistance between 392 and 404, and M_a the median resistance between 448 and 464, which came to 2.06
